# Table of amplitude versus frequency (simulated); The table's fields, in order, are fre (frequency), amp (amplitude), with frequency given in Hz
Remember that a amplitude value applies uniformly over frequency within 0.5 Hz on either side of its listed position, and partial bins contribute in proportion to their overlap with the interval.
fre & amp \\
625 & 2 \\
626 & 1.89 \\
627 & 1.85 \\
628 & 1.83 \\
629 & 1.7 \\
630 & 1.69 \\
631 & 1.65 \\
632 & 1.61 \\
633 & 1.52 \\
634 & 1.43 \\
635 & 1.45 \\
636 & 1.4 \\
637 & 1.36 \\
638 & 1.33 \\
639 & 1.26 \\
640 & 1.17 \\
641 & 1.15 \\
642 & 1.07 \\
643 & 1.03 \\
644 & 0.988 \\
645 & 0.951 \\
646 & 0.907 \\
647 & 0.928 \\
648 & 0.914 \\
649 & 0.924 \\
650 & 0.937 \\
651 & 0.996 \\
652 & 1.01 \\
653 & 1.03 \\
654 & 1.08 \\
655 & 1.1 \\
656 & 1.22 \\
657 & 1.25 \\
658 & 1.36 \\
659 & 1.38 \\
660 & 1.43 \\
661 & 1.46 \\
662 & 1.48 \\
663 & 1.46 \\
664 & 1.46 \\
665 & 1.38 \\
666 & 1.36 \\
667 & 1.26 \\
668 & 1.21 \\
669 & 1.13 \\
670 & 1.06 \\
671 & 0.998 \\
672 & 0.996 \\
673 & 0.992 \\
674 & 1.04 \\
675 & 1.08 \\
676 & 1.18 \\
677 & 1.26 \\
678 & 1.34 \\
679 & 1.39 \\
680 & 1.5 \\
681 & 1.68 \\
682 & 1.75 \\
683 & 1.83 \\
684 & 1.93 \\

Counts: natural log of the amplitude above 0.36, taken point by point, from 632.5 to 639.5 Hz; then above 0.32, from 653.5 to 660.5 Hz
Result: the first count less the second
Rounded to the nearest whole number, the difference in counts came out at 0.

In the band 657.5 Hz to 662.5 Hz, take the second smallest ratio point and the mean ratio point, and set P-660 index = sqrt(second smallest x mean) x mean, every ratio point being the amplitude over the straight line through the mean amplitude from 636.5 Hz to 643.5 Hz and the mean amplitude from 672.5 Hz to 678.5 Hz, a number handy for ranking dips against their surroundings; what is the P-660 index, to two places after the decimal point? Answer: 1.46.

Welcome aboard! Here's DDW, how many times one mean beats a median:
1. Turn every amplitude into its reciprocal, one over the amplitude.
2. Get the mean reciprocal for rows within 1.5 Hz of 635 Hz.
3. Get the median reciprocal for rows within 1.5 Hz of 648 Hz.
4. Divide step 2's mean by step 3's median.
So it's 0.65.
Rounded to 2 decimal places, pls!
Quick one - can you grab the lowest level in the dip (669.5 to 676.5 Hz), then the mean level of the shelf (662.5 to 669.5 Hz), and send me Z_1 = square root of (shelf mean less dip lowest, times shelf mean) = 0.66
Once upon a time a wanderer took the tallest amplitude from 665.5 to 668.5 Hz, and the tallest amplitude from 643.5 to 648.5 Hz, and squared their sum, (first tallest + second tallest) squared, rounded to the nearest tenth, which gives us 5.5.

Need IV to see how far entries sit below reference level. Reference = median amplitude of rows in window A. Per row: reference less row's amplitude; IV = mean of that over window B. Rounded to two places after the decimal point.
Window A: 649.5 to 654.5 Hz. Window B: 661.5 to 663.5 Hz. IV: -0.46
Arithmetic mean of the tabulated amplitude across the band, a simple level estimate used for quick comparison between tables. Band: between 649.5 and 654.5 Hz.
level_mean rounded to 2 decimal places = 1.01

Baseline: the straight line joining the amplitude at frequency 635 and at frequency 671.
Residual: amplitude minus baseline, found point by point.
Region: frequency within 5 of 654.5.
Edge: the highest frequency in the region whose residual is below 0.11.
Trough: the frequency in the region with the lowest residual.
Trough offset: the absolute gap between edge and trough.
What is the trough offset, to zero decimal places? 7 Hz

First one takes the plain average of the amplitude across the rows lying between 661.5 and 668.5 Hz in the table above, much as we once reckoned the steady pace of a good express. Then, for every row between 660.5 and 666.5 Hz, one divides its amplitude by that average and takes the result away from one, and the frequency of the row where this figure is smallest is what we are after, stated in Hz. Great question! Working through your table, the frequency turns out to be 662 Hz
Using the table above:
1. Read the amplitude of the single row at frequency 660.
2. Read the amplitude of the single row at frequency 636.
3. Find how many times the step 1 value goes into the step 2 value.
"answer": 1.0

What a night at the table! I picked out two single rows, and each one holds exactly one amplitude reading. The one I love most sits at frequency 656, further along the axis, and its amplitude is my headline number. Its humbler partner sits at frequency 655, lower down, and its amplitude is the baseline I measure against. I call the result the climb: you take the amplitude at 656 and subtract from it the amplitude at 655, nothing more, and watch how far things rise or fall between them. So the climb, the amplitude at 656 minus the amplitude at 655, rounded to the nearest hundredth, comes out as 0.12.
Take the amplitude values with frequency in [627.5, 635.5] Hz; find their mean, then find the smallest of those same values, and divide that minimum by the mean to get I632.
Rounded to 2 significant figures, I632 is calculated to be 0.89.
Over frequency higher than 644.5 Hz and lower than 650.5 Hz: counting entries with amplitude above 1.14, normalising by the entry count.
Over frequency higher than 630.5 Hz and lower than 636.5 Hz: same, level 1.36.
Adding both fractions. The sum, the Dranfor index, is 1.0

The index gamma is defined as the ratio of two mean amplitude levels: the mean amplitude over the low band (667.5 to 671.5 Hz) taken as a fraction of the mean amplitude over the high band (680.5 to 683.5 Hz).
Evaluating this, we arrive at 0.6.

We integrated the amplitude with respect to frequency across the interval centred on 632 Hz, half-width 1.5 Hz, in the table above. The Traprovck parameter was 4.8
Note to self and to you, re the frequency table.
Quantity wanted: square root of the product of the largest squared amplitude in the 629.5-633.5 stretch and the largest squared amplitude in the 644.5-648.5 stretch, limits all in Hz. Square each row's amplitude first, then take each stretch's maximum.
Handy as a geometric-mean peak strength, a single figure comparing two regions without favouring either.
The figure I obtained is 1.6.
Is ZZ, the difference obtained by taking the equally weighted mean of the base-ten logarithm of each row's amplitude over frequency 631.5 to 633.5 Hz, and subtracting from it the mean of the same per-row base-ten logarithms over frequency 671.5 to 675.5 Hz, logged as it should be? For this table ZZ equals 0.2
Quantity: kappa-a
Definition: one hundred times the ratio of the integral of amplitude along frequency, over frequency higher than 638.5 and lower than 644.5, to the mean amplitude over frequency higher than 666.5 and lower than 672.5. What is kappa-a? 601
